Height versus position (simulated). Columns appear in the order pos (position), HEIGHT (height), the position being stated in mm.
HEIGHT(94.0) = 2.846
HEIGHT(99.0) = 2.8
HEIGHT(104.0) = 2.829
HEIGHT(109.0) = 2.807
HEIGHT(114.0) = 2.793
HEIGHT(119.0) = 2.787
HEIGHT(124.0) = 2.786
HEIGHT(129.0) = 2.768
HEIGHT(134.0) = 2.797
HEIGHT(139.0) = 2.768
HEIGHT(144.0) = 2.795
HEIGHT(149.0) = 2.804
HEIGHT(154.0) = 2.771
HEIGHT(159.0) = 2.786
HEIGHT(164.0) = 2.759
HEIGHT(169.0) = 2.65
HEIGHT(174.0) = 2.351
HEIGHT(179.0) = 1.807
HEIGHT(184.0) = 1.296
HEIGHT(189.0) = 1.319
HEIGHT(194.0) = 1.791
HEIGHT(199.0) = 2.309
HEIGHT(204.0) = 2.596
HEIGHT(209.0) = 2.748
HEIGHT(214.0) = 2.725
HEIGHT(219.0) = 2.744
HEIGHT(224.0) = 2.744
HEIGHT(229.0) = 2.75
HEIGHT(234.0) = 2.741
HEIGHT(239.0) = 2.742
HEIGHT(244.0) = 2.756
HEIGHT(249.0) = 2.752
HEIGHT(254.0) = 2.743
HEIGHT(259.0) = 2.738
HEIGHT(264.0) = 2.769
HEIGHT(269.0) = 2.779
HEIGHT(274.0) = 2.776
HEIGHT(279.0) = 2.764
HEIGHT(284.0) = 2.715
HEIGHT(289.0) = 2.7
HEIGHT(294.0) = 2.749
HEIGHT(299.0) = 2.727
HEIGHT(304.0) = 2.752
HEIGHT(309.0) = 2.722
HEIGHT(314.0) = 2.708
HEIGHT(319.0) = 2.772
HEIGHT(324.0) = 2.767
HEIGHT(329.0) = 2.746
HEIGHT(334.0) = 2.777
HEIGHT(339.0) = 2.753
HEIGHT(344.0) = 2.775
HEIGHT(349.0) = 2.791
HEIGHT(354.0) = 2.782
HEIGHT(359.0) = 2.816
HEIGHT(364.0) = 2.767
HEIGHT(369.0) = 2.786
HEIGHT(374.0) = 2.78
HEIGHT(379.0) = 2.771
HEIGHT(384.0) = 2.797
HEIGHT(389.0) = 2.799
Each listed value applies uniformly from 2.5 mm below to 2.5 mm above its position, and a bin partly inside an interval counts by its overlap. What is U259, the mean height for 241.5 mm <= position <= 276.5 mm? 2.76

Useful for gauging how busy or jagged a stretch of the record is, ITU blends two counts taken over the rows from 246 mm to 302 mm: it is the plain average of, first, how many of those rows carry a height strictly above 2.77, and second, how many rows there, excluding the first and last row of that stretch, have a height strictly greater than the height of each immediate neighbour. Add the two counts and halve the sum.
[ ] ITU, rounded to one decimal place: 2.0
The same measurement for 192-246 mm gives 1.0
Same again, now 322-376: 5.5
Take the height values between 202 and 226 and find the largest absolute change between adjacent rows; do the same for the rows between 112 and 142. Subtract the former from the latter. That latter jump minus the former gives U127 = -0.12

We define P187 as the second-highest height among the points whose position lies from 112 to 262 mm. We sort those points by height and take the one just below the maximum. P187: 2.797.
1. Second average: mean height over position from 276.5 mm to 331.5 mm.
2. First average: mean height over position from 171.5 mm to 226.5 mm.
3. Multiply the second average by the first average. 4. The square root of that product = 2.47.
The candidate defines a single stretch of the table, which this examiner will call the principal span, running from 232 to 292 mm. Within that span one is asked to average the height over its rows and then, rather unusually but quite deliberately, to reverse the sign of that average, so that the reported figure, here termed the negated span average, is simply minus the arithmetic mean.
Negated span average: -2.75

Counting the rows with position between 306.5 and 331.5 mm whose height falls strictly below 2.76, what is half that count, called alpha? 1.5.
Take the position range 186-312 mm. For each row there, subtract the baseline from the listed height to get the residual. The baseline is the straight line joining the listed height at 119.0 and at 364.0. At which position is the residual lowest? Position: 189.0 mm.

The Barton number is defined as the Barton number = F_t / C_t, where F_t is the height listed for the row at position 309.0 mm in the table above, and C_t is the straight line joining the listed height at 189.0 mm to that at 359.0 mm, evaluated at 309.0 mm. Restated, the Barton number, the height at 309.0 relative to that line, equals 1.1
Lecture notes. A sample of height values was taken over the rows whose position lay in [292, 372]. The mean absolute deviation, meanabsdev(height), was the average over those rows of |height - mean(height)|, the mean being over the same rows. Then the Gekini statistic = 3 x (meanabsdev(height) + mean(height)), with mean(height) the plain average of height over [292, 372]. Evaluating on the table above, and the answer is 8.35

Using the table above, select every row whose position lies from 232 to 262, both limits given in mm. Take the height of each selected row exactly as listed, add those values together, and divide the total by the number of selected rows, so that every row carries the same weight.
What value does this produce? 2.75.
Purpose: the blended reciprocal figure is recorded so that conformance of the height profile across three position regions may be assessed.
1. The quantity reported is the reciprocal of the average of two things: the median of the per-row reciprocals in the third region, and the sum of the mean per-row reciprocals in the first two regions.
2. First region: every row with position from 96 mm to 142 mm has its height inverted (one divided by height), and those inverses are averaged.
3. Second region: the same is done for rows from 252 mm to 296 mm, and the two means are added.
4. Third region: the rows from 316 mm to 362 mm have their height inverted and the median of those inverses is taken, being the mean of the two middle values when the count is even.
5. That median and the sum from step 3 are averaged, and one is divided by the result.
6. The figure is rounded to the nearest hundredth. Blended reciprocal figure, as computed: 1.85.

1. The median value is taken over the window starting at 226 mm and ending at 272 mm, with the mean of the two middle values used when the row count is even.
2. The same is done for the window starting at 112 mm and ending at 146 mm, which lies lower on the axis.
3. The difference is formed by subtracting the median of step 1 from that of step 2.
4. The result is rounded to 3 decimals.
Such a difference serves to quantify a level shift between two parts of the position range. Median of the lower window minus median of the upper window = 0.037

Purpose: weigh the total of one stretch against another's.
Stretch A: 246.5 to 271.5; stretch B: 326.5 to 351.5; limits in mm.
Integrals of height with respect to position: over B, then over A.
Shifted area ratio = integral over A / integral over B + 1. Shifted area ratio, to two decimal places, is 2.00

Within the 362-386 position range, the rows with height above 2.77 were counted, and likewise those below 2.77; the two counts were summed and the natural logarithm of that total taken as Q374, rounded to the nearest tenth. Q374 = 1.6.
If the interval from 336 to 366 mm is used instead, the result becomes 1.8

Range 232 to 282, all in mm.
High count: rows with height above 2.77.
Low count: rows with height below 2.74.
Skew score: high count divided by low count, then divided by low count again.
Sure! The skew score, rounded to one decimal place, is 2.0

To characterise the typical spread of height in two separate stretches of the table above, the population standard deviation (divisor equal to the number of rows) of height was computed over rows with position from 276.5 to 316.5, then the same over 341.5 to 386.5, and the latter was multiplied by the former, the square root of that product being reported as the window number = 0.02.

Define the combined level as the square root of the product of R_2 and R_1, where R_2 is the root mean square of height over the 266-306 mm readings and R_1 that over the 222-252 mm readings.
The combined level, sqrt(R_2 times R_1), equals 2.75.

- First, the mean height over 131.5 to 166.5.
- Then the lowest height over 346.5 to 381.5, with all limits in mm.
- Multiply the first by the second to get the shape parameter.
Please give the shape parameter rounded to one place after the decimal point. 7.7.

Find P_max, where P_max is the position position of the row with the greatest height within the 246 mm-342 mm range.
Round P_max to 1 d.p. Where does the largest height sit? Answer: 269.0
